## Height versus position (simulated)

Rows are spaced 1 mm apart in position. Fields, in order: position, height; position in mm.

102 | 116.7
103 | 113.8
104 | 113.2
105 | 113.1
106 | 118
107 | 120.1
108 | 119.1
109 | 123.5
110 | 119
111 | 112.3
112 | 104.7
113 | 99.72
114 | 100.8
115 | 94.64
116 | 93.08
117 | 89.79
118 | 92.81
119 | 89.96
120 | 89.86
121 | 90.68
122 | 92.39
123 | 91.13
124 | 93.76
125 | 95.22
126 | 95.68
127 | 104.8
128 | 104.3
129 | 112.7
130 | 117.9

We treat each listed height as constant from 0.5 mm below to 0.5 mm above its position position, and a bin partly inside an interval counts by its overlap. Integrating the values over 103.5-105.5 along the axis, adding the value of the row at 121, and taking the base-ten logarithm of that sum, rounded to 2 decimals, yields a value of 2.50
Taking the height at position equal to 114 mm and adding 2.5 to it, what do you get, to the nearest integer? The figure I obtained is 103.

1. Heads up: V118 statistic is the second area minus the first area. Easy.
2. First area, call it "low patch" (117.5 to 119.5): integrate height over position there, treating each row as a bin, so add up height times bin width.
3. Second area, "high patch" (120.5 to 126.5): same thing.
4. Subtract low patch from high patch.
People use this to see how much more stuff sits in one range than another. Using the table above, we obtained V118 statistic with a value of 376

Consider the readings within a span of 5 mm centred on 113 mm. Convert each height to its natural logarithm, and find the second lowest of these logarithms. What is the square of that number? 21.2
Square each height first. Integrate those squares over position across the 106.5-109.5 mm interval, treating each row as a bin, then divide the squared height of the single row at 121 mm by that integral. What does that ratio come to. 0.19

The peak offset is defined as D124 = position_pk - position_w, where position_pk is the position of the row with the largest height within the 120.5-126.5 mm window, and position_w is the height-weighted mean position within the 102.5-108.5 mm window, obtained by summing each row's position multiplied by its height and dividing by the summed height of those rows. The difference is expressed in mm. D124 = 20.5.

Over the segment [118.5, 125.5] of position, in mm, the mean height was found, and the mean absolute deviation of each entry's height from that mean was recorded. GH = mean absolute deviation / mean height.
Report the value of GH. 0.0180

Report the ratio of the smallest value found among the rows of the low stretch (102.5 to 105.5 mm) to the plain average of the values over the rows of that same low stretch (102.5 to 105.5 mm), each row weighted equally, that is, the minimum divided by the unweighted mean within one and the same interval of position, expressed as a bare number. 0.998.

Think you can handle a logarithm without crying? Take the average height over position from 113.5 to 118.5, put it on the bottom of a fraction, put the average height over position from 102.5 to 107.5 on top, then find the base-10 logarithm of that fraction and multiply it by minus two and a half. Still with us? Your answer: -0.22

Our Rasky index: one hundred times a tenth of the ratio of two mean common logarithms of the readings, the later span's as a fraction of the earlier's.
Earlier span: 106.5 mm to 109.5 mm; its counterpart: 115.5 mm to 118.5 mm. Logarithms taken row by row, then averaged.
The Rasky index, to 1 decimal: 9.4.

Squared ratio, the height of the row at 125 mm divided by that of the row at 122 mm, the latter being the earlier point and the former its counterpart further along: 1.06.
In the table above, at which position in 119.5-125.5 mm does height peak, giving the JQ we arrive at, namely 125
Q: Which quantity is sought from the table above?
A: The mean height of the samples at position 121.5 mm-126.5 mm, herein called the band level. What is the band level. 94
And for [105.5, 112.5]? 117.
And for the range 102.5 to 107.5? 116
